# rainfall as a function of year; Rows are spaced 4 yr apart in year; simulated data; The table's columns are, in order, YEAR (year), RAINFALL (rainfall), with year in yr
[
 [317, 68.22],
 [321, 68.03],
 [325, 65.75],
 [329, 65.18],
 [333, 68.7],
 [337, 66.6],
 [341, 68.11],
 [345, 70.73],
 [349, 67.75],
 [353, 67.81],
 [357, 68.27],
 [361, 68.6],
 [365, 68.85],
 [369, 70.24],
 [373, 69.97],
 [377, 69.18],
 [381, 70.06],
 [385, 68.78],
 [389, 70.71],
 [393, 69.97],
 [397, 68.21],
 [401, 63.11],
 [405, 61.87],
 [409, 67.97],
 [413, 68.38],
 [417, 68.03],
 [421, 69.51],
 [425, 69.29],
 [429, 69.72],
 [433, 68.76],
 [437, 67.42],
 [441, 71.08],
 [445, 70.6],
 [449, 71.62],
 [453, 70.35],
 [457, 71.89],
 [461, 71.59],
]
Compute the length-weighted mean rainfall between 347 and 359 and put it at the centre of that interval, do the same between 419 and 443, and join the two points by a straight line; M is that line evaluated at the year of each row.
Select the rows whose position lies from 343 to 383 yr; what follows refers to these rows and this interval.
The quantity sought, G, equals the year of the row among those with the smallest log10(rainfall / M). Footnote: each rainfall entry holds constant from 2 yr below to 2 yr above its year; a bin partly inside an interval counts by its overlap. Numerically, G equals 353 yr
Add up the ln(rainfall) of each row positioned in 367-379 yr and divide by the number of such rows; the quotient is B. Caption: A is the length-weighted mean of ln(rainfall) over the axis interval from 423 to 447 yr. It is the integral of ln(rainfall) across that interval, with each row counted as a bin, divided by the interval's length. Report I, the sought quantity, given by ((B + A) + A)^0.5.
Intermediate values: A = 4.24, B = 4.246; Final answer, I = 3.57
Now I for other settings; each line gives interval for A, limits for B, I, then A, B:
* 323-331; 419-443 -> 3.55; 4.18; 4.238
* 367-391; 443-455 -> 3.57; 4.25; 4.261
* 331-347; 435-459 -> 3.57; 4.23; 4.255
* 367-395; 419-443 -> 3.57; 4.25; 4.238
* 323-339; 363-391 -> 3.56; 4.20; 4.244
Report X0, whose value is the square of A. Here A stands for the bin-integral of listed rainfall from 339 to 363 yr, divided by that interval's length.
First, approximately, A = 69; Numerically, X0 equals 4698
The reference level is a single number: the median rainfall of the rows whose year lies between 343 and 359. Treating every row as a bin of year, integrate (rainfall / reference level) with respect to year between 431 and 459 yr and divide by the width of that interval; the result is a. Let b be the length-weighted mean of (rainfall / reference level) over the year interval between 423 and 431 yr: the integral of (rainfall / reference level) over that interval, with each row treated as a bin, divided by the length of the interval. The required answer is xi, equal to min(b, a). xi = 1.02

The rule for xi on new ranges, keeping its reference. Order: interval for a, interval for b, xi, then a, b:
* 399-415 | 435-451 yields 0.96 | 0.96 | 1.031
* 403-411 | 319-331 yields 0.95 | 0.95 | 0.975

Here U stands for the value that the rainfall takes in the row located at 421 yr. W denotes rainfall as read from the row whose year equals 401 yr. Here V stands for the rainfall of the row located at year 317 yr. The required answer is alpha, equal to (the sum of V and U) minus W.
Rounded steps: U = 69.51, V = 68.22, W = 63.11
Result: 75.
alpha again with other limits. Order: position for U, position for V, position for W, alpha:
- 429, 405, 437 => 64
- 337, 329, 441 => 61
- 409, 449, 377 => 70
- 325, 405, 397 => 59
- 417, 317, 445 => 66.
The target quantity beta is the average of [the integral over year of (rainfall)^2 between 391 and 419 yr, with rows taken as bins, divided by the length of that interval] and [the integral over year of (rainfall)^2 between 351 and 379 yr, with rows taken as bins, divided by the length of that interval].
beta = 4615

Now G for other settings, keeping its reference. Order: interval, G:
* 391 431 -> 405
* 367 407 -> 405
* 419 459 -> 437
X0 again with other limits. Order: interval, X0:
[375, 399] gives 4828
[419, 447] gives 4828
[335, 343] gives 4537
